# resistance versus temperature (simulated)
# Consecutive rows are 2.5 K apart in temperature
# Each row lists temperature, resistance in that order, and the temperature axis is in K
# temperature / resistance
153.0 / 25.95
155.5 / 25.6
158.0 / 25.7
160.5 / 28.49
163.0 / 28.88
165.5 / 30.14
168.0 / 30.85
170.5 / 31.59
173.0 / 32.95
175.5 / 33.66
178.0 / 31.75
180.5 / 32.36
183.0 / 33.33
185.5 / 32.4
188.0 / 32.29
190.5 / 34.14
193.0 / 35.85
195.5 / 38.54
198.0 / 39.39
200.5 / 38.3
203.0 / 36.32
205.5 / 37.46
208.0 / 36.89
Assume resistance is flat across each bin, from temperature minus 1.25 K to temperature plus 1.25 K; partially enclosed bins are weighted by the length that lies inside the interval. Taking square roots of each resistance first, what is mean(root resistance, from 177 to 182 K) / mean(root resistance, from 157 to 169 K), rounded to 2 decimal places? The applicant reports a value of 1.06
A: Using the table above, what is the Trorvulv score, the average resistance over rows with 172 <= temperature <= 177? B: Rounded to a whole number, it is 33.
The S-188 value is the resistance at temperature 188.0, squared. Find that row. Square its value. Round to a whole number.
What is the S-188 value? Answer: 1043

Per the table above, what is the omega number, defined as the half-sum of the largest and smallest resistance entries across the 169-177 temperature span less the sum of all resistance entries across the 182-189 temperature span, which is -65.4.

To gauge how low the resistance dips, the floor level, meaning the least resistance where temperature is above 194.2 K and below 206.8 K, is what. 36.32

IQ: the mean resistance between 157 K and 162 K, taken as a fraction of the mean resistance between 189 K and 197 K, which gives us 0.75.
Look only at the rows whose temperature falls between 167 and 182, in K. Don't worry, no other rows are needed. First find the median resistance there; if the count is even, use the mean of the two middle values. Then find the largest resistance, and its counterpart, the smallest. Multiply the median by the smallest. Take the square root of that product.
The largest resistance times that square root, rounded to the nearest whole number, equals 1058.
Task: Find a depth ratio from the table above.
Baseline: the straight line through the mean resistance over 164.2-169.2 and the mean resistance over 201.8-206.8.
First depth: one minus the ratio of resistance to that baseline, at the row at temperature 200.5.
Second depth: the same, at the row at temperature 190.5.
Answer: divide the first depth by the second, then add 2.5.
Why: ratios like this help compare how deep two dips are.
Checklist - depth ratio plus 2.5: -2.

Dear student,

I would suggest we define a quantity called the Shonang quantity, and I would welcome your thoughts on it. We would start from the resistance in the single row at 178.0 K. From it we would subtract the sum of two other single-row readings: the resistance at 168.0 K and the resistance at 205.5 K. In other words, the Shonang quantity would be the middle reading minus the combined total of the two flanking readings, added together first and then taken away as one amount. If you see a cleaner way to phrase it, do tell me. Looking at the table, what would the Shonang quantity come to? -37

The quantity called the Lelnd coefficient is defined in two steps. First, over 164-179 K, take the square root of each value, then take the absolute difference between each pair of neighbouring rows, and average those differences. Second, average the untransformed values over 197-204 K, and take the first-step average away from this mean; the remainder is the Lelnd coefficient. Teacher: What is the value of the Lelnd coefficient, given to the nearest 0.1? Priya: 37.9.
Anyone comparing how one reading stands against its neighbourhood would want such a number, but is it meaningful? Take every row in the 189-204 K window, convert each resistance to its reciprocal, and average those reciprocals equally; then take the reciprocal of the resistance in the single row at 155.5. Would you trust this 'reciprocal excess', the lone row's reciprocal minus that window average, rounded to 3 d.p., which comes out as 0.012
